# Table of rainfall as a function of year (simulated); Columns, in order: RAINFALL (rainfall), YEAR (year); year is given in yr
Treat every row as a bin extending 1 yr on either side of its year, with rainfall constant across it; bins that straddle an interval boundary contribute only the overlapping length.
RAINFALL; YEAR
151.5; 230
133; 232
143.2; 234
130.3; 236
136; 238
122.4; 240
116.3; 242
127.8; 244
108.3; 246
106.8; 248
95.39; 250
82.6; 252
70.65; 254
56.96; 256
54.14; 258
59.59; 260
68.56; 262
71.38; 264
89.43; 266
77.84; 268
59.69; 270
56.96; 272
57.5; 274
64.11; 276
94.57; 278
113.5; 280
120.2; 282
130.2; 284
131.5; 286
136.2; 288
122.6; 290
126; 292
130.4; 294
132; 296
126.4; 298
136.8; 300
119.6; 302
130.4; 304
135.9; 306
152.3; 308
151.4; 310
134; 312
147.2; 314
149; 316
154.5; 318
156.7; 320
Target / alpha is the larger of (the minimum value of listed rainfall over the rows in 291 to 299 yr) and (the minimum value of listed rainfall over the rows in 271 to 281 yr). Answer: 126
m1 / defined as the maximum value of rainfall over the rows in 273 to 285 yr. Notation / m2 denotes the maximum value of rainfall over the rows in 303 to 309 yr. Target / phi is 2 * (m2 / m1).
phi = 2.3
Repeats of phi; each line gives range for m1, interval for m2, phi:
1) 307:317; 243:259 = 1.7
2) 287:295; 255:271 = 1.3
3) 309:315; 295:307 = 1.8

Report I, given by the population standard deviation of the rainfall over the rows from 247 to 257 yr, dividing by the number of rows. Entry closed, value 18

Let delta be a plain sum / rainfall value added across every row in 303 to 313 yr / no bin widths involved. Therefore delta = 704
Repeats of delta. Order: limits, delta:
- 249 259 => 360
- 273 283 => 450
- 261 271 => 367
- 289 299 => 637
